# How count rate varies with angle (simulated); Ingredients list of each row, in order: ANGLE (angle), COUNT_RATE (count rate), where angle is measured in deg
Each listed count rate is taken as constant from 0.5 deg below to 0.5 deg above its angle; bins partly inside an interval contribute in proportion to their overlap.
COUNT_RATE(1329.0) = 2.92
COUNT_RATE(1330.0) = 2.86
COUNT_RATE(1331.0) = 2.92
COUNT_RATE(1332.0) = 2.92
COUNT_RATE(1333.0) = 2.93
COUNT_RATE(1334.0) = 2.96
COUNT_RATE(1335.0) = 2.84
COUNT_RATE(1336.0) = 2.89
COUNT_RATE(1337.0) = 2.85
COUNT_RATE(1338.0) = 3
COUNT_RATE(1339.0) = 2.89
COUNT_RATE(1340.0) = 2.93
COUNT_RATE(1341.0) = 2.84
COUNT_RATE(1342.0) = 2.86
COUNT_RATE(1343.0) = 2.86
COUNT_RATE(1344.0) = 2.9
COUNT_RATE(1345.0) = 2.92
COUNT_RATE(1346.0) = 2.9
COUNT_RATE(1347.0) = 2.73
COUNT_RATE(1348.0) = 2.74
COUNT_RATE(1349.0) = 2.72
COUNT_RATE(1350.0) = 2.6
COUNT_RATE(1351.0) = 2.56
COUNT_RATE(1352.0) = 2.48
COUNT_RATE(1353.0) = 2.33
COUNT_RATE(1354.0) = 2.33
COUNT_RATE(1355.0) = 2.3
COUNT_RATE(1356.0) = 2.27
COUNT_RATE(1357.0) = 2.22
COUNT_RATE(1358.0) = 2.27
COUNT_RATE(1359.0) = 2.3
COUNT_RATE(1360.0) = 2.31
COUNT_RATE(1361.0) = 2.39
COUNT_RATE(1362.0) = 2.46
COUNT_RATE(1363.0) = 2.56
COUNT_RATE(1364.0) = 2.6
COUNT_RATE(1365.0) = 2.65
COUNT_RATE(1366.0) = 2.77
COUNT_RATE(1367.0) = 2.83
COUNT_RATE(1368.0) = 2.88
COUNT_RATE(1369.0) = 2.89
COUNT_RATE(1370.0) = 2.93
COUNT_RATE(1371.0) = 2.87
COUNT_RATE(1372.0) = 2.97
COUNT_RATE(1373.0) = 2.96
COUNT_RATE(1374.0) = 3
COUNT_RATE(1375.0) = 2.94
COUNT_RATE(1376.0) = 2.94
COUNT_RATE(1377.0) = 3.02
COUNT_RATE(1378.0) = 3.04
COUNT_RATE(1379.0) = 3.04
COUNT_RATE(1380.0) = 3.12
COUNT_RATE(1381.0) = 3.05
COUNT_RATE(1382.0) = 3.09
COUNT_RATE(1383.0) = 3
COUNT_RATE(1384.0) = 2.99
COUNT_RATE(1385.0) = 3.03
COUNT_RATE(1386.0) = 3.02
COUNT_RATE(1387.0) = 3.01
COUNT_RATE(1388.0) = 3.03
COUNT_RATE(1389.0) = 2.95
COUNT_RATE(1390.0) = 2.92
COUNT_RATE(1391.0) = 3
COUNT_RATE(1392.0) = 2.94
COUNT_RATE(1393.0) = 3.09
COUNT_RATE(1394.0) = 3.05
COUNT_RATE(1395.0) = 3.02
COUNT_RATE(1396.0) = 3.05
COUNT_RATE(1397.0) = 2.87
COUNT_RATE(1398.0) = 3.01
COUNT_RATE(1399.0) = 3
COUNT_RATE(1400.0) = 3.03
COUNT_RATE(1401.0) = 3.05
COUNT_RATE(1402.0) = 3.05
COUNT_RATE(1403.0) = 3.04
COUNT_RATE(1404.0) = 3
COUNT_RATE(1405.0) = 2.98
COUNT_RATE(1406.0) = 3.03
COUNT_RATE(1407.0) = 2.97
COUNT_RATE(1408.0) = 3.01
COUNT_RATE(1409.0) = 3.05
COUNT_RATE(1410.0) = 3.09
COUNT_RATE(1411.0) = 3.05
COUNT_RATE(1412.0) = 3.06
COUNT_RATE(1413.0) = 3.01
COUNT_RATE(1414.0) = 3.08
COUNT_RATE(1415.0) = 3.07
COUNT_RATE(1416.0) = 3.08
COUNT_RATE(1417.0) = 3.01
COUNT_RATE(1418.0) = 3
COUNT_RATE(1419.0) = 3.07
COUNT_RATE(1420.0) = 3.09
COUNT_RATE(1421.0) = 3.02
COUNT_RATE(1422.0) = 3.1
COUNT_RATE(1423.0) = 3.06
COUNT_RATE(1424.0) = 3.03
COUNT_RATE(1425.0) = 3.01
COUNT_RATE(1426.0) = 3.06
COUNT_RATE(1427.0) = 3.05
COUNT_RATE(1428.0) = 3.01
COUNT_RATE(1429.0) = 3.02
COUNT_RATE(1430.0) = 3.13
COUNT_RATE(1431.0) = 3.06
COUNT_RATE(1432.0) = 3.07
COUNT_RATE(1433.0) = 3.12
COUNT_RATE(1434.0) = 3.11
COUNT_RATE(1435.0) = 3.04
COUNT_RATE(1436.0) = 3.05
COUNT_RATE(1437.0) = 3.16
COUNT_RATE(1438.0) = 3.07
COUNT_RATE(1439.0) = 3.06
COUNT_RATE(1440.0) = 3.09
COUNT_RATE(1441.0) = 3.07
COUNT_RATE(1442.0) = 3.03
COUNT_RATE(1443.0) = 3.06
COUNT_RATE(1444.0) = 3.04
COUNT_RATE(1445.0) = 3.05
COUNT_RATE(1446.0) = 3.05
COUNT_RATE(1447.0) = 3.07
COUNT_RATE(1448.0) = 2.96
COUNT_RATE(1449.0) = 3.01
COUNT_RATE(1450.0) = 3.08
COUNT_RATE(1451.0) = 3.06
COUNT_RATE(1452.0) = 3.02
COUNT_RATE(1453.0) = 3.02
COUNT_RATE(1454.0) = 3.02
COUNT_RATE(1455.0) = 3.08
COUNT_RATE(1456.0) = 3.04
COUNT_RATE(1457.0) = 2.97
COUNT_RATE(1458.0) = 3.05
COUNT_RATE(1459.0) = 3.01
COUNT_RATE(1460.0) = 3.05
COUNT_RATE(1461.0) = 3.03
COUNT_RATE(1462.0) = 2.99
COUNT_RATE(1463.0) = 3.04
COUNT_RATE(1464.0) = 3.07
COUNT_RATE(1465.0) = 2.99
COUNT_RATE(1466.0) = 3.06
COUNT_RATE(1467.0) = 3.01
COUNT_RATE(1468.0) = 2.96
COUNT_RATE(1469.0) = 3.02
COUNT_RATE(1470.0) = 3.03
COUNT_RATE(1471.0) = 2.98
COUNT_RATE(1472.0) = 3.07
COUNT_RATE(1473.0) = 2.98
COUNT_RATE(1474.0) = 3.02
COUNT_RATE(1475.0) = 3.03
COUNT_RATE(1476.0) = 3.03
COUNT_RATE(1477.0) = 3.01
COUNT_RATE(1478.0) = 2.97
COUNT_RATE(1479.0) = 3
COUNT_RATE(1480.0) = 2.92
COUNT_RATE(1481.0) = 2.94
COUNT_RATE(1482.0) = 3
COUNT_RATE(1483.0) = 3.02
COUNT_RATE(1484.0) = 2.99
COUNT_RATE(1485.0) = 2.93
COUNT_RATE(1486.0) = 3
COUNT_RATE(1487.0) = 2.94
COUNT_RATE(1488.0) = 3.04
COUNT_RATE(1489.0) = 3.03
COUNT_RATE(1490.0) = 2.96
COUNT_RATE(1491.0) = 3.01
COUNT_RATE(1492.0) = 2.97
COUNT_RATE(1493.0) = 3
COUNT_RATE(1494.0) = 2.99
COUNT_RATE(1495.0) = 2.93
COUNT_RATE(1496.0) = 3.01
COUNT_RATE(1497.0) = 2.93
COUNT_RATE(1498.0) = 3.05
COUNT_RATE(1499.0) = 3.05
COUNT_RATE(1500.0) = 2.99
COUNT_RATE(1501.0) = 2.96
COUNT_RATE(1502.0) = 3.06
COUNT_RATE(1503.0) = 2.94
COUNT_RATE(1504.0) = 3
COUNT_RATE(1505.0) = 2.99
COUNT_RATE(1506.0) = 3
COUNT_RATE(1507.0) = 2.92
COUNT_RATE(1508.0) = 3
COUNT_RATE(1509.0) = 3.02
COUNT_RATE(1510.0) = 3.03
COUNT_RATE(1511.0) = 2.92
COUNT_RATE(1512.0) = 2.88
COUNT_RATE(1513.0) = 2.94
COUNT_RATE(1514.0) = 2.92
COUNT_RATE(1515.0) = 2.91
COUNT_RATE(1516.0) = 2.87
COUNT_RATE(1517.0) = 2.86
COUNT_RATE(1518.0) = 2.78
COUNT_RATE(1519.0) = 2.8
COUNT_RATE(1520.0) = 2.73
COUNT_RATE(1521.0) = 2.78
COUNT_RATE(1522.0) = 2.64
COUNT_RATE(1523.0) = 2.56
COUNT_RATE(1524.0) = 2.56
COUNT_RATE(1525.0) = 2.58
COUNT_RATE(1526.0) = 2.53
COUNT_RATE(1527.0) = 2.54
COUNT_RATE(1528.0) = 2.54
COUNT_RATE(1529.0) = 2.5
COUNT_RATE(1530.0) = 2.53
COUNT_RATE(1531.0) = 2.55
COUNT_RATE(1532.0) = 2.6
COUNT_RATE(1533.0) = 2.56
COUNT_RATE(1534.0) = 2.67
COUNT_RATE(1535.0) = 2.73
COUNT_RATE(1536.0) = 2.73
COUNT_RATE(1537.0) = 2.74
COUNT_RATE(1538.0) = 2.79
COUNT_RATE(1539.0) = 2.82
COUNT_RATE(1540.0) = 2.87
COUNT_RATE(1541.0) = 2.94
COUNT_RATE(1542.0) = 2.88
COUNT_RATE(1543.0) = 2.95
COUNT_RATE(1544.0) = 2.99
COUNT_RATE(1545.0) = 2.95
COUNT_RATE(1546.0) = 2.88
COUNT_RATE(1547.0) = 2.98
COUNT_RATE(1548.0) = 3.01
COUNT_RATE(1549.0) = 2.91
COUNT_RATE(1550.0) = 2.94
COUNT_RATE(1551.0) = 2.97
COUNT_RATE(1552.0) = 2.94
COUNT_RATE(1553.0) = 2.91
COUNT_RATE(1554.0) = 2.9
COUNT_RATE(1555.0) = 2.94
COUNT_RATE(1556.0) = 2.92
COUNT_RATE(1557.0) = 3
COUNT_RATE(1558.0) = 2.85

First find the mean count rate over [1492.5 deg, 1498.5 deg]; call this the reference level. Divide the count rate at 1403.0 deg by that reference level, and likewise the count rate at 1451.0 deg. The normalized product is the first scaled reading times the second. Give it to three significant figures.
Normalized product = 1.04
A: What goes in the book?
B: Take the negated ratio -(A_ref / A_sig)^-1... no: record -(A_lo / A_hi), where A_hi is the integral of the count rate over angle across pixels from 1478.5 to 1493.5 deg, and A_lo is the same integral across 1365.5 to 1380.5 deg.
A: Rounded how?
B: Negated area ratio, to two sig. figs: -0.99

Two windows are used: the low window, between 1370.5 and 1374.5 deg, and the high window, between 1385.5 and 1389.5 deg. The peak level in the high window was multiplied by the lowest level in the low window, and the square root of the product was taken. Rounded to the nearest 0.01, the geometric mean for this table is 2.95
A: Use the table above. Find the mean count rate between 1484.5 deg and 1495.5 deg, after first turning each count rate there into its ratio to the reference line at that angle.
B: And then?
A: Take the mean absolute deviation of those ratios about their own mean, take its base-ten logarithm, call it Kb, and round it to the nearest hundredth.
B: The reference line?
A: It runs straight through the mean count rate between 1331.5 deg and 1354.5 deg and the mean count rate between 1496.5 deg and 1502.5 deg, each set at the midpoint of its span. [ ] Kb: -1.97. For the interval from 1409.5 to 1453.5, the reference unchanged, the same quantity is -1.92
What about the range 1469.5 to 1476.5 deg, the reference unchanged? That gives -2.12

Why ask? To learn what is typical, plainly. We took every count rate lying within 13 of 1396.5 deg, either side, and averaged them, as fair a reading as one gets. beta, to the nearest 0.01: 3.01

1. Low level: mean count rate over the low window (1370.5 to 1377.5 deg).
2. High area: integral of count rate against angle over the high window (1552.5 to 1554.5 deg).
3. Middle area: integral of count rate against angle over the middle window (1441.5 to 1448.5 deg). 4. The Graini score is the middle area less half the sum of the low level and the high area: 17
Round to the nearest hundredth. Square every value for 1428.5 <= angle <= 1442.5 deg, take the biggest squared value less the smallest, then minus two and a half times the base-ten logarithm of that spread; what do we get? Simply 0.16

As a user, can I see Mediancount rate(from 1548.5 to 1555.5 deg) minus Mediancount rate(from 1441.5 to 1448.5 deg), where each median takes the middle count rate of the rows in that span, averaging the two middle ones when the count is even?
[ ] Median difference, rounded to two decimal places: -0.11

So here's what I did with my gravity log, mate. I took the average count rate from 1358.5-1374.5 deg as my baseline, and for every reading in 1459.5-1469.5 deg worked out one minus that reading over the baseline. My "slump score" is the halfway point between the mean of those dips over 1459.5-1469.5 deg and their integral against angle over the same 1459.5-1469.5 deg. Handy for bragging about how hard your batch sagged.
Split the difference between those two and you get -0.63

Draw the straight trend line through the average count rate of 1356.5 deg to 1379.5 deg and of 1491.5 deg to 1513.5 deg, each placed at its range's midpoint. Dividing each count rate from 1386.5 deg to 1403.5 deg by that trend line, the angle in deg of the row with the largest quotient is 1393.0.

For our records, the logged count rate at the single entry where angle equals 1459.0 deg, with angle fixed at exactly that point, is 3.01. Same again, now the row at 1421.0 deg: 3.02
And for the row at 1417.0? 3.01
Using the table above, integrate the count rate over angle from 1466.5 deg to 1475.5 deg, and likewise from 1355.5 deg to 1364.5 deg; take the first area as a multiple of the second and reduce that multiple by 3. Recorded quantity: -1.73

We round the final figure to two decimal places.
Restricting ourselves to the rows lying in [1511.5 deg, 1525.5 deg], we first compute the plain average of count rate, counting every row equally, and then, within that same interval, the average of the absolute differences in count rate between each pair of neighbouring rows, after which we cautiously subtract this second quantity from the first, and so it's 2.73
